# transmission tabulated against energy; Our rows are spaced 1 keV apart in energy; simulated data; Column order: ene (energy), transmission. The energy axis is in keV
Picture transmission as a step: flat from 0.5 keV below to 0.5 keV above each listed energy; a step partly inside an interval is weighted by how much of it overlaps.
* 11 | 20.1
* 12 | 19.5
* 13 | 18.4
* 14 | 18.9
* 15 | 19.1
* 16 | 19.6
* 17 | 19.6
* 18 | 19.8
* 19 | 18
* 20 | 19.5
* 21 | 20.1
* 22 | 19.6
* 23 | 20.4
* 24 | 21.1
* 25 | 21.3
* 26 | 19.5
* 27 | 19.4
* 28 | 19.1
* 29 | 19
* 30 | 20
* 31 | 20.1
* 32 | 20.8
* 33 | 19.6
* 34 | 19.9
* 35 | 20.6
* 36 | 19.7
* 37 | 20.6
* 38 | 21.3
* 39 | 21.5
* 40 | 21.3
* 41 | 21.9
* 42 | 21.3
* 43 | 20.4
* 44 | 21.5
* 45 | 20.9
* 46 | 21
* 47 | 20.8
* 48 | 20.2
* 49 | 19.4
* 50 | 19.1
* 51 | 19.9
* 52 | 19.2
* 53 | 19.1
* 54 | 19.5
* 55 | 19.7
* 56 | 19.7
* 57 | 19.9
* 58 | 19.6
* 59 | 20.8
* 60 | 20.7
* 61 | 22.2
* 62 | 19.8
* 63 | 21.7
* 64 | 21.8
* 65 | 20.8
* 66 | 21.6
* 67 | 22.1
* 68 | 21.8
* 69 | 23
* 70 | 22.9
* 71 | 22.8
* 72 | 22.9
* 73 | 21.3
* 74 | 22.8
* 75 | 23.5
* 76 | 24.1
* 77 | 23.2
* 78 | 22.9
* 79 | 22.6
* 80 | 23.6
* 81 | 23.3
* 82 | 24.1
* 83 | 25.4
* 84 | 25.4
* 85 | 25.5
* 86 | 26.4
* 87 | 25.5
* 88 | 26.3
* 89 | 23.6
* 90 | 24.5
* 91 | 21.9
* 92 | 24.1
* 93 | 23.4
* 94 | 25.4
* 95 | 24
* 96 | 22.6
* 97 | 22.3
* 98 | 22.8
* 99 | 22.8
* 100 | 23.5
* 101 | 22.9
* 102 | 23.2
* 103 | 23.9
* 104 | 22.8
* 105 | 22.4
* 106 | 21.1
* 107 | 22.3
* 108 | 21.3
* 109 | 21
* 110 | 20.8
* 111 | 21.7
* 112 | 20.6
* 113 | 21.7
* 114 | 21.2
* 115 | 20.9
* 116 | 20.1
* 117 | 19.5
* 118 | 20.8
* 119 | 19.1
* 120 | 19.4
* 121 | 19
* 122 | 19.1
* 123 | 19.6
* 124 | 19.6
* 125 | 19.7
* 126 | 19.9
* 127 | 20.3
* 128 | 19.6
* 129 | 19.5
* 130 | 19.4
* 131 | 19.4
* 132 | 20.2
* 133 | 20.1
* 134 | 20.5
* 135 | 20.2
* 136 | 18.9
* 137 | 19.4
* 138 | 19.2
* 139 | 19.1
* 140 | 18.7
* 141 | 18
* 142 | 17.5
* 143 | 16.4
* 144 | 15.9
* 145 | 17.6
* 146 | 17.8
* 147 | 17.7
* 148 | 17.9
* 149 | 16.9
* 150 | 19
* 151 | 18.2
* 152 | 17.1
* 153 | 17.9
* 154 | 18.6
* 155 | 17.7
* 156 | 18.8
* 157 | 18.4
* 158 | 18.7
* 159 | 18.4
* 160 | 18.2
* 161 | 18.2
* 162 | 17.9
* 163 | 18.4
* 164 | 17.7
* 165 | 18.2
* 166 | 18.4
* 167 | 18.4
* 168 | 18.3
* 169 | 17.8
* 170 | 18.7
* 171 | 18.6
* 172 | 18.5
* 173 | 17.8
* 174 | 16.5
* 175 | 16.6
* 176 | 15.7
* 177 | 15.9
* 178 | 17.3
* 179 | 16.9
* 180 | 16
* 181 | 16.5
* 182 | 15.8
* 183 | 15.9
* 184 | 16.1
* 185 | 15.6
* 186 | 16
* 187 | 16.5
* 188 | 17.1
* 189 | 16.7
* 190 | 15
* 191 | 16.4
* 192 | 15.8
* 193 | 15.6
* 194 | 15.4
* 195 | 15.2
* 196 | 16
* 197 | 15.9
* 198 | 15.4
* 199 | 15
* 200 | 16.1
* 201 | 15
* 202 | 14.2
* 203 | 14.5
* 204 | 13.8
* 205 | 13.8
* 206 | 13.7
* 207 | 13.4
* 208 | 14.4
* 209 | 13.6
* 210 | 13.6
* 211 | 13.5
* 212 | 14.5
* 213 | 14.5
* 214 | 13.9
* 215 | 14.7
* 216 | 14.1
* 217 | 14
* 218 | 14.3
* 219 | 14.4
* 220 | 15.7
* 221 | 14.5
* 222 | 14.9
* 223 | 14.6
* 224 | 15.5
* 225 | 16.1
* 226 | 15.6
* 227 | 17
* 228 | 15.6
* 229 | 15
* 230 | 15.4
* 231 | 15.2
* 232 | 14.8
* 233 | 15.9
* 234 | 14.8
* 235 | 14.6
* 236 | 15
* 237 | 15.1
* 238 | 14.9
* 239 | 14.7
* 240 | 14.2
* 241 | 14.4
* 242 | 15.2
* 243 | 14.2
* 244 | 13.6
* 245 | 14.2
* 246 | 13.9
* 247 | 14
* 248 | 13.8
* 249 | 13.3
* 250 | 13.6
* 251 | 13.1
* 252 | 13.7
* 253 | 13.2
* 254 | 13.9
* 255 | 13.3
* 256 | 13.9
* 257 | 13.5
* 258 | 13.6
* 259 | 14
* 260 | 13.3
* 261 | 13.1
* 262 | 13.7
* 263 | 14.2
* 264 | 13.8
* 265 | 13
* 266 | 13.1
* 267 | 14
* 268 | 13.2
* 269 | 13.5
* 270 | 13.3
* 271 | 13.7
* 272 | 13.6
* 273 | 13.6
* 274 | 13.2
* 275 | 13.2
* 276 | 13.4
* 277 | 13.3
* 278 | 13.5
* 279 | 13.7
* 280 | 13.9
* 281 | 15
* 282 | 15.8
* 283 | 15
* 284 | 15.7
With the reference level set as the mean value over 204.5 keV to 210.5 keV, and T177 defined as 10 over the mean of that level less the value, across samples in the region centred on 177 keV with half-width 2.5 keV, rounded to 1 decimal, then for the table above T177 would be -3.7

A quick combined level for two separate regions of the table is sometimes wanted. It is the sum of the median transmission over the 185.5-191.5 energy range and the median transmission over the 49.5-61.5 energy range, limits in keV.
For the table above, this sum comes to 36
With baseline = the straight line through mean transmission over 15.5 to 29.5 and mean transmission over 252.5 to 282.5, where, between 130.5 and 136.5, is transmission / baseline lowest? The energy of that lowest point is 136 keV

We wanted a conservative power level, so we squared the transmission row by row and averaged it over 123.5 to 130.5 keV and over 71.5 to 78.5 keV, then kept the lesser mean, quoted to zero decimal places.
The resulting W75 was 389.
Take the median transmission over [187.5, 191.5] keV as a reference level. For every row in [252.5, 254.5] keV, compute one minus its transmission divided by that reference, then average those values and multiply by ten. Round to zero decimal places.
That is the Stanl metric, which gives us 2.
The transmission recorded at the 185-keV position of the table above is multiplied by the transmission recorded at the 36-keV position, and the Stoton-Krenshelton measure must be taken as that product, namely 307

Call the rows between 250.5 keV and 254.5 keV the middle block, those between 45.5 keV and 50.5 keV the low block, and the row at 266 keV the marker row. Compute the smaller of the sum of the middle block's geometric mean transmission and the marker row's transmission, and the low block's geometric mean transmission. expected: 20.1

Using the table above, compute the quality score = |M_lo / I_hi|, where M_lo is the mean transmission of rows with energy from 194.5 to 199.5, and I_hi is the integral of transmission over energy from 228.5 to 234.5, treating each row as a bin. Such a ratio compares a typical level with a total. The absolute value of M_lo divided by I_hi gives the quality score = 0.17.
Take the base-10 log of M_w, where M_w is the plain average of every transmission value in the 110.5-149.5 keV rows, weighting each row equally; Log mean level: 1.29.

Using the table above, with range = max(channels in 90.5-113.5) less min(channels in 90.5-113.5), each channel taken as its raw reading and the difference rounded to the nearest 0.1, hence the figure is 4.8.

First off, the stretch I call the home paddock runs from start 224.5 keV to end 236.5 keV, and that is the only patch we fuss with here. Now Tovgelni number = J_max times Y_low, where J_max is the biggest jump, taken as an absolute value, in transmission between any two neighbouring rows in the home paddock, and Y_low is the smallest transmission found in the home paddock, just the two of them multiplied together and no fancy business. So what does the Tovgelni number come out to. 20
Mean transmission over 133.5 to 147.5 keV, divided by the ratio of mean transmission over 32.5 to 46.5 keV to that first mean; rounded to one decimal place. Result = 16.2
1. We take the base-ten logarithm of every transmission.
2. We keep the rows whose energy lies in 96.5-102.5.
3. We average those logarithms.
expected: 1.36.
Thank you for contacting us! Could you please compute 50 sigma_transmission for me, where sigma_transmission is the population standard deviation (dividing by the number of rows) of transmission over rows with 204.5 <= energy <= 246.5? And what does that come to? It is 39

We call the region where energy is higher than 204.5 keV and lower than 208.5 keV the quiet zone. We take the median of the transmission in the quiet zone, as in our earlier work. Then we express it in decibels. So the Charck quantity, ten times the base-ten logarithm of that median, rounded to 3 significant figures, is 11.4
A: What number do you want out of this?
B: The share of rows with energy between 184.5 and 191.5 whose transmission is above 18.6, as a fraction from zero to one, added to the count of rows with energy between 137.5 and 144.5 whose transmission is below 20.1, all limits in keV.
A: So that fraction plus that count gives 7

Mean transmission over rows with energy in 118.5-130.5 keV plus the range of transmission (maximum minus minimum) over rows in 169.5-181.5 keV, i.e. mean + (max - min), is 22.5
